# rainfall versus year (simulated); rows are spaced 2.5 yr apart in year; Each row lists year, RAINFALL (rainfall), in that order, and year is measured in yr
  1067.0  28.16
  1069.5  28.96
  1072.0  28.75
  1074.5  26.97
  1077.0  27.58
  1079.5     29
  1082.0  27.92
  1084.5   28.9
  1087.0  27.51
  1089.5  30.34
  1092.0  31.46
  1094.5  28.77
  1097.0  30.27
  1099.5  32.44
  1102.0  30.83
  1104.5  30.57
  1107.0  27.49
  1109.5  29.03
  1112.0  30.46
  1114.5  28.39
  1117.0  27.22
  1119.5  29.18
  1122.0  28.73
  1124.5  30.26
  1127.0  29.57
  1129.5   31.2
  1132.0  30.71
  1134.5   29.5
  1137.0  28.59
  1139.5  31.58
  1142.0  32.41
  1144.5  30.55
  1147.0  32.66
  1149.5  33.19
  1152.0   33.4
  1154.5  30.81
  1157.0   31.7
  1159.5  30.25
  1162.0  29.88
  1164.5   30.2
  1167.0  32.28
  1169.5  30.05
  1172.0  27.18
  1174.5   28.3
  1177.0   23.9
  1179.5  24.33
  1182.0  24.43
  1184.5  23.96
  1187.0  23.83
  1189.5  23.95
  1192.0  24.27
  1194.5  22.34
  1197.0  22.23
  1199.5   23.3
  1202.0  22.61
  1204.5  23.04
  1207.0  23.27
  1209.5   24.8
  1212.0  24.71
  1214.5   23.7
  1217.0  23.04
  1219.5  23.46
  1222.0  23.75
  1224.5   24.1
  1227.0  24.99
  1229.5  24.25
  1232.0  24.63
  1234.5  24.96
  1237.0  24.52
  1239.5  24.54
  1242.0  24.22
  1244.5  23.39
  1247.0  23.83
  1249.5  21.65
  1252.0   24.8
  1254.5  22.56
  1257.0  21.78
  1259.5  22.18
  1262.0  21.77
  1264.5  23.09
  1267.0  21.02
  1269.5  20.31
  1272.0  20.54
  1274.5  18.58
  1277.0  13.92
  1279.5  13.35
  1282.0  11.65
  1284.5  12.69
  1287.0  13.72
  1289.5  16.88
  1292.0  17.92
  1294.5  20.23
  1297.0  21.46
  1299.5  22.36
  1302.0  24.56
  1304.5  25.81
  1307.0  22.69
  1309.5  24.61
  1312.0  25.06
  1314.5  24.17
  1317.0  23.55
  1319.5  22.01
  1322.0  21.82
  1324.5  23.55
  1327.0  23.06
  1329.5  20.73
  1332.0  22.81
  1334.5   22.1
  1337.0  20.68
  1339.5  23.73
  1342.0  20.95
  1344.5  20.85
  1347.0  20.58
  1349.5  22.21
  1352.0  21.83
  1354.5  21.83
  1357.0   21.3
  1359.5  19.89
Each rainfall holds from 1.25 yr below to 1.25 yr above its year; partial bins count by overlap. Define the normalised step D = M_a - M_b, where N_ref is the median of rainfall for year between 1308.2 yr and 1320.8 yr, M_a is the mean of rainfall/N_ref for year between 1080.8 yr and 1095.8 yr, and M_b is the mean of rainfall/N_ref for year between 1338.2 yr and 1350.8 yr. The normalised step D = 0.31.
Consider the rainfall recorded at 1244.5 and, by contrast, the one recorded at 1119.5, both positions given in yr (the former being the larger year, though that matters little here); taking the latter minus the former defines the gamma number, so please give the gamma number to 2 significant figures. 5.8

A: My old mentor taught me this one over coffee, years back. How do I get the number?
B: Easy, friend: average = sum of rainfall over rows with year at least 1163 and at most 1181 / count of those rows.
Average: 28.0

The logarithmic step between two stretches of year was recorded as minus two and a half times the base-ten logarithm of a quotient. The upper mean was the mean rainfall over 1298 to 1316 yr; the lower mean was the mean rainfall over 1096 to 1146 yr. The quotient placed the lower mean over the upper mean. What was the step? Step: -0.23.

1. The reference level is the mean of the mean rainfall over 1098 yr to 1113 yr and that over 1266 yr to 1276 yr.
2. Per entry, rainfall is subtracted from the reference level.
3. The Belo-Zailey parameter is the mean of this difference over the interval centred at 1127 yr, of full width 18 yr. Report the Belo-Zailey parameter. -5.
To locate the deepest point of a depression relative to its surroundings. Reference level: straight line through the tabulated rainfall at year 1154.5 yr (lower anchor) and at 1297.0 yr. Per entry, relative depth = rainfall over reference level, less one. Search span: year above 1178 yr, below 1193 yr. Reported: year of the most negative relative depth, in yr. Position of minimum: 1184.5 yr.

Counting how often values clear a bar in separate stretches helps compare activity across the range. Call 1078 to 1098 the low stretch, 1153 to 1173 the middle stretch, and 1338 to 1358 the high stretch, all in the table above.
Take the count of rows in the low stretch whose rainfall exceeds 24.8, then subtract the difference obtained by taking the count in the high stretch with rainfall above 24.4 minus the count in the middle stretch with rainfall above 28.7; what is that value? 15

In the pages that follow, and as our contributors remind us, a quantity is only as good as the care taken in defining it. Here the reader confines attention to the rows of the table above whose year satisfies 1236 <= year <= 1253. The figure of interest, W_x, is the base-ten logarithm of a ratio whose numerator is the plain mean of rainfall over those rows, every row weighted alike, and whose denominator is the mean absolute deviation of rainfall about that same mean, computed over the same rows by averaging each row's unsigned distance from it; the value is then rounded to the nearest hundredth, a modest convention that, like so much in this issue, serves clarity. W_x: 1.49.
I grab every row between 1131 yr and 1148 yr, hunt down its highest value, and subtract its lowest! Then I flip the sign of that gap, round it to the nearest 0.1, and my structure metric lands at -4.1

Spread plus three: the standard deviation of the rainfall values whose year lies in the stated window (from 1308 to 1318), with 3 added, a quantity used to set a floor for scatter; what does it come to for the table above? 3.6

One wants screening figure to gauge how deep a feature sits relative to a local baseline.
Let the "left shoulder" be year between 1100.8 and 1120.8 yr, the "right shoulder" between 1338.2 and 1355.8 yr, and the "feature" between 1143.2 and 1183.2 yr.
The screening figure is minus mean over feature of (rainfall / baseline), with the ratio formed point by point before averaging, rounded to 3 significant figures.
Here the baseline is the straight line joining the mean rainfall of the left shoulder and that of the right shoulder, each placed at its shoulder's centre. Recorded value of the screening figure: -1.07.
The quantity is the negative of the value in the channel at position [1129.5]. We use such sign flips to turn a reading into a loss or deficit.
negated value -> -31.2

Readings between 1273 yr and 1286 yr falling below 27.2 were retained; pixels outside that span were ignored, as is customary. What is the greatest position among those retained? 1284.5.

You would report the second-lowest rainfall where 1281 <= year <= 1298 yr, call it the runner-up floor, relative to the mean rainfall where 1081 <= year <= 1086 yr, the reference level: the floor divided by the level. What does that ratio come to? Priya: 0.447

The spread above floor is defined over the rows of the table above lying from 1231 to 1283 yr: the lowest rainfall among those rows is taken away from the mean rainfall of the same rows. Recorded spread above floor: 10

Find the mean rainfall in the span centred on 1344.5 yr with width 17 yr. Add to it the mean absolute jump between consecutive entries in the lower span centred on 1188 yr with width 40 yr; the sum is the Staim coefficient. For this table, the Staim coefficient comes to 22.5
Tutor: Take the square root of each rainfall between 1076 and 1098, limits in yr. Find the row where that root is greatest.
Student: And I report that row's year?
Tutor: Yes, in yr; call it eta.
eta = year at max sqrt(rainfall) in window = 1092.0 yr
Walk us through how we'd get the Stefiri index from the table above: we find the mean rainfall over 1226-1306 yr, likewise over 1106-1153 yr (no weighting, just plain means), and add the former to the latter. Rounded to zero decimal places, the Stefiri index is 51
